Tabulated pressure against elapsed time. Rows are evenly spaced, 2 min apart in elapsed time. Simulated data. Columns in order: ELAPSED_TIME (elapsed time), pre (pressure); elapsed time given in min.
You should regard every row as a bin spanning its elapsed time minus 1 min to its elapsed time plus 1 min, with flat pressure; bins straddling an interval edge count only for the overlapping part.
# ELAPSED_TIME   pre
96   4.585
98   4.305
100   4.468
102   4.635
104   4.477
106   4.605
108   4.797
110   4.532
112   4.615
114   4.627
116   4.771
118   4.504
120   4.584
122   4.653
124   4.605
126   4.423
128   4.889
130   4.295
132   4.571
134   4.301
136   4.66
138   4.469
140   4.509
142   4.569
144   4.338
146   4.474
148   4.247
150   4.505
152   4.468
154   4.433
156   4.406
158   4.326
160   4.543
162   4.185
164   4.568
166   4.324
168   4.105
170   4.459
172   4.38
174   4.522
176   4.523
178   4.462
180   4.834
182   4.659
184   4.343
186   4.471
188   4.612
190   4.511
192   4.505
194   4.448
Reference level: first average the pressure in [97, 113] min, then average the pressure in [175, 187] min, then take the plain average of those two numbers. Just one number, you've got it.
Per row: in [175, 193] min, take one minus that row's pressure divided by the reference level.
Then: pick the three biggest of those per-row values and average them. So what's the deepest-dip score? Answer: 0.03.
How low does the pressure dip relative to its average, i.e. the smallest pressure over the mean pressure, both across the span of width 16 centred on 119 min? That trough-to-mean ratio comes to 0.9620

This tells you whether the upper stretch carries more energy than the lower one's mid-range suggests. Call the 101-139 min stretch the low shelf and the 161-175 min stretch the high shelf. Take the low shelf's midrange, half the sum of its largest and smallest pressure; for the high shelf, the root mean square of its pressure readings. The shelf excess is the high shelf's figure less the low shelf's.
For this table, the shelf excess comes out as -0.23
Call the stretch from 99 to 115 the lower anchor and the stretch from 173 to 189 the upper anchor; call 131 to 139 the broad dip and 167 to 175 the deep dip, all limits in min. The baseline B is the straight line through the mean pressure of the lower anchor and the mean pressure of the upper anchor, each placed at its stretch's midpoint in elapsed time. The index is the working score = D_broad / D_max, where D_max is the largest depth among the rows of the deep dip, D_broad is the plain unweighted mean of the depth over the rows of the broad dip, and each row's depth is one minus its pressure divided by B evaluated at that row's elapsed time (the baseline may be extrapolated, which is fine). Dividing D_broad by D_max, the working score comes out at 0.17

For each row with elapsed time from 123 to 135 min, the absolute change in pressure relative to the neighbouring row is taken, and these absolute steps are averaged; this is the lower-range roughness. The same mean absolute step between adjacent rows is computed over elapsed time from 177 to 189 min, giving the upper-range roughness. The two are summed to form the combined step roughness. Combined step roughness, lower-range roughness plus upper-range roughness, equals 0.58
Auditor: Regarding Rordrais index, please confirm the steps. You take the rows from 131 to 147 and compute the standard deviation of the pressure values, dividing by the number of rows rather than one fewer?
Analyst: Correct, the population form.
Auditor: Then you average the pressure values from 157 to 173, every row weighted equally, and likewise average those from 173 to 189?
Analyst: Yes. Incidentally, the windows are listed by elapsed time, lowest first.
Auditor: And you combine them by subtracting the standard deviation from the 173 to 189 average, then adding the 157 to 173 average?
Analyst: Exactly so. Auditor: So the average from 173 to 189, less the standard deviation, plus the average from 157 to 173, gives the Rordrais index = 8.80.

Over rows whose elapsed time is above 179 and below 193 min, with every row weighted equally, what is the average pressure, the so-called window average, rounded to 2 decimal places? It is 4.56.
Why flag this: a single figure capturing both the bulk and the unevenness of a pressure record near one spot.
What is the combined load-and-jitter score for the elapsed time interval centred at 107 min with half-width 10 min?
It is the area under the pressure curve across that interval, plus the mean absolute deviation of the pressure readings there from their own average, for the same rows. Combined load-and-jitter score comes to 91.8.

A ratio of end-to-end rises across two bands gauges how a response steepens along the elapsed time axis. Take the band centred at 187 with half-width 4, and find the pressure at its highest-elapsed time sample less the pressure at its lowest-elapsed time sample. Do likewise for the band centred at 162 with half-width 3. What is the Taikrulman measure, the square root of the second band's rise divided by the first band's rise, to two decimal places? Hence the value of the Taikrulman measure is 0.39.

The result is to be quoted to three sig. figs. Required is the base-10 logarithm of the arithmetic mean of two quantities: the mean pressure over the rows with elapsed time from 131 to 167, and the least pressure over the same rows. 0.635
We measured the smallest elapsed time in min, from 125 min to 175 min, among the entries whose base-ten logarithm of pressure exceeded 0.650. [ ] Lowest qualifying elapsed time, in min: 128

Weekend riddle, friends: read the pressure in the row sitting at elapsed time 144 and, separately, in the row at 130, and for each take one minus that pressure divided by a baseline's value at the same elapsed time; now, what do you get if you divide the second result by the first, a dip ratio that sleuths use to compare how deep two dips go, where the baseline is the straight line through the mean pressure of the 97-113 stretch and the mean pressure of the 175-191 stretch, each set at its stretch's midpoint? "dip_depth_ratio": 1.2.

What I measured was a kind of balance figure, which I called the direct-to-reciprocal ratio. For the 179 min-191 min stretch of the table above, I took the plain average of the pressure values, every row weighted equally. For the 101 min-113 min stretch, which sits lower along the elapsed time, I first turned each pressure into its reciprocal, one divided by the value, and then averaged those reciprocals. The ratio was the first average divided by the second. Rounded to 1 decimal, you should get 21.1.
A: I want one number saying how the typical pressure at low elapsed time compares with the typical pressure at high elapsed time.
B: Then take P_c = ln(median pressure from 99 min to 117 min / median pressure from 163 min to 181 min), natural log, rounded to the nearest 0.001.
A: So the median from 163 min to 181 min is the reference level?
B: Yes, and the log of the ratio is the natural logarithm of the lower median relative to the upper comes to 0.034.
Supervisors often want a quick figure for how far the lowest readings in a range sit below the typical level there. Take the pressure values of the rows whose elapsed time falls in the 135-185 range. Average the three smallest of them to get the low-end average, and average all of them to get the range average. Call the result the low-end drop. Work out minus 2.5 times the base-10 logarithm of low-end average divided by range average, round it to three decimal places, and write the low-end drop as 0.069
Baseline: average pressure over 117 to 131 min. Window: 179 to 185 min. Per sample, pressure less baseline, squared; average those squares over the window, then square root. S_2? 0.21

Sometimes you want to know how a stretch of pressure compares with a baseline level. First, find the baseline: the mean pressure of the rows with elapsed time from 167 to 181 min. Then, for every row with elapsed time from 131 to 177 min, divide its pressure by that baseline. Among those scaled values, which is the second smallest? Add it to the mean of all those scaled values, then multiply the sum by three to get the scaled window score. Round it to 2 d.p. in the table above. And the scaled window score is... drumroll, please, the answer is 5.78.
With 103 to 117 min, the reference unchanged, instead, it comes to 6.15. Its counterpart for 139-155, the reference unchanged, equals 5.89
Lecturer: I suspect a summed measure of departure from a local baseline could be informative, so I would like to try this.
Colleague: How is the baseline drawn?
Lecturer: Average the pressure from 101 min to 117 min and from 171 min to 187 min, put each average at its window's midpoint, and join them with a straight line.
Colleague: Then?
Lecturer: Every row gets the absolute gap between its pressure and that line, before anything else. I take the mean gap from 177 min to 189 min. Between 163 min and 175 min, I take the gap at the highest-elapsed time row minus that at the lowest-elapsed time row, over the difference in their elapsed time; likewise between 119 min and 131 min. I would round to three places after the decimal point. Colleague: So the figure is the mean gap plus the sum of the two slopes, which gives 0.165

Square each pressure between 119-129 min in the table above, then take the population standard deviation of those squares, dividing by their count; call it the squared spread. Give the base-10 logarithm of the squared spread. 0.15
